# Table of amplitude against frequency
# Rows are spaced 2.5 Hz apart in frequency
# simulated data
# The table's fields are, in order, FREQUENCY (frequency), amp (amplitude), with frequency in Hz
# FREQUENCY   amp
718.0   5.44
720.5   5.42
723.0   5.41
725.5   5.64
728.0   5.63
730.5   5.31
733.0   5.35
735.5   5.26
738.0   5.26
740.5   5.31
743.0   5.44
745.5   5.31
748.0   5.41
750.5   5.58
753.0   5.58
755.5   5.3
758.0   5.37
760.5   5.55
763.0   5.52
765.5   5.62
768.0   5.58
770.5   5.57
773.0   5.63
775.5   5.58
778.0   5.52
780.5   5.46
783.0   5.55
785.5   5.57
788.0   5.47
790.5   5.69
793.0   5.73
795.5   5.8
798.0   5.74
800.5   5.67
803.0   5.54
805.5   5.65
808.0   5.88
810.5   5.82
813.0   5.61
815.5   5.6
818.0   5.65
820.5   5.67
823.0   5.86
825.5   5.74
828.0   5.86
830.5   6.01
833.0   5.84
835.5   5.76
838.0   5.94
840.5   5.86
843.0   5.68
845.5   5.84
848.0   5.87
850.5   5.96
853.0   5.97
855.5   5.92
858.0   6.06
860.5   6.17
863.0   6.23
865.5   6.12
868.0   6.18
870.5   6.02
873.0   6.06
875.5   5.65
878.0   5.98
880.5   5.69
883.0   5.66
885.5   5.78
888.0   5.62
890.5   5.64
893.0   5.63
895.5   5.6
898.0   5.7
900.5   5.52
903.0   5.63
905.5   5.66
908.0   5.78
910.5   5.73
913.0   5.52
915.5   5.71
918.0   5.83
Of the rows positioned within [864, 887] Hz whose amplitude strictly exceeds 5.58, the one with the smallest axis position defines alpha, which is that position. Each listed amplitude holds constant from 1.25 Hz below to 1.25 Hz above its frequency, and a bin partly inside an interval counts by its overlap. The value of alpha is 865.5 Hz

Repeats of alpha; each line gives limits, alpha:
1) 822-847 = 823.0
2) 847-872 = 848.0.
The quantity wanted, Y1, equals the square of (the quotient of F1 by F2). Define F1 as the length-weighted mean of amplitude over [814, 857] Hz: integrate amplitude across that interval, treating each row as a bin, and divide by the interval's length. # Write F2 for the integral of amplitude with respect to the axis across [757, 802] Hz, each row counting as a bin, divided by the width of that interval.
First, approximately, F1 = 5.83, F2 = 5.6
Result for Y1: 1.09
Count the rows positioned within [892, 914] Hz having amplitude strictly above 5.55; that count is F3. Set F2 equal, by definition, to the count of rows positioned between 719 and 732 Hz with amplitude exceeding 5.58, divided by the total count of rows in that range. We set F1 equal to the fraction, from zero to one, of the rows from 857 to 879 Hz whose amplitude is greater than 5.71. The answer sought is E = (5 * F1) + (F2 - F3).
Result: -2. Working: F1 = 0.9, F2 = 0.4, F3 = 7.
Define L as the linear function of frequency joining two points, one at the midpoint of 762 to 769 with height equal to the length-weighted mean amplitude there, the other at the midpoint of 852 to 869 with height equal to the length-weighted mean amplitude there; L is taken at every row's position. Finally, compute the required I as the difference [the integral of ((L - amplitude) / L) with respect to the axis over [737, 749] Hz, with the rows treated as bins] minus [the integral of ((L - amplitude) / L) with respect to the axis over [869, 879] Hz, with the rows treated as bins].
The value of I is -0.1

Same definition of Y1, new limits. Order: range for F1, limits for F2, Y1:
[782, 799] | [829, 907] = 0.93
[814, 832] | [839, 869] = 0.93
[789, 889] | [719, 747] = 1.17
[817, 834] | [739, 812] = 1.09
